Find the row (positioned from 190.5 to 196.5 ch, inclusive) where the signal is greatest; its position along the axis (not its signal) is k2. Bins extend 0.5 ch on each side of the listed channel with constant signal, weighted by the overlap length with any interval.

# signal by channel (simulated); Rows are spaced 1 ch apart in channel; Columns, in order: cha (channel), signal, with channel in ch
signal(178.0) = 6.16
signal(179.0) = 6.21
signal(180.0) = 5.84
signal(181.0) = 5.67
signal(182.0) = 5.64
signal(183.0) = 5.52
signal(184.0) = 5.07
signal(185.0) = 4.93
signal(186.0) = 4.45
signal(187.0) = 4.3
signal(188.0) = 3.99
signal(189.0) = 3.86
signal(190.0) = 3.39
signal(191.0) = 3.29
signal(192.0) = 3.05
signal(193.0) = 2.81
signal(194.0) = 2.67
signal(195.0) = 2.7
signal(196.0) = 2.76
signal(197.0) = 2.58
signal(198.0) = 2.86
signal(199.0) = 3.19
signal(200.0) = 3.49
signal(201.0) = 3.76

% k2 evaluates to 191.0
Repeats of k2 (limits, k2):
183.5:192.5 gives 184.0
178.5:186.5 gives 179.0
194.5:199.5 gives 199.0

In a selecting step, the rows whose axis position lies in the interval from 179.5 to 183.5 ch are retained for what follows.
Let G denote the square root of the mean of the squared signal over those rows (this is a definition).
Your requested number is 5.7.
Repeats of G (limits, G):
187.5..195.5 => 3.3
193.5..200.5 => 2.9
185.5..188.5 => 4.3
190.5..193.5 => 3.1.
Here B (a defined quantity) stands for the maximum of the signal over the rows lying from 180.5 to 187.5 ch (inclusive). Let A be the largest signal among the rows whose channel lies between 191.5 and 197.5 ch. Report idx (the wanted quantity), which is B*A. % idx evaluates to 17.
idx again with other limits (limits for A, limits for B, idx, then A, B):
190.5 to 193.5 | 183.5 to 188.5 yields 17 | 3.29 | 5.07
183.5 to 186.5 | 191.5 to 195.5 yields 15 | 5.07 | 3.05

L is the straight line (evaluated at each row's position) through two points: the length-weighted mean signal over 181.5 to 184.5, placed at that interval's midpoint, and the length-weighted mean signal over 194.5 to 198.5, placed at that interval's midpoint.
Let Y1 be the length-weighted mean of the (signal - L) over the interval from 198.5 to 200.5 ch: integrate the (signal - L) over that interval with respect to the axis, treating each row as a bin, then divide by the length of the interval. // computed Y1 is 1.21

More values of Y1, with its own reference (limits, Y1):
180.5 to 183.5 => 0.00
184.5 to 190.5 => -0.36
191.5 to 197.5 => -0.36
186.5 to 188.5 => -0.37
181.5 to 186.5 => -0.09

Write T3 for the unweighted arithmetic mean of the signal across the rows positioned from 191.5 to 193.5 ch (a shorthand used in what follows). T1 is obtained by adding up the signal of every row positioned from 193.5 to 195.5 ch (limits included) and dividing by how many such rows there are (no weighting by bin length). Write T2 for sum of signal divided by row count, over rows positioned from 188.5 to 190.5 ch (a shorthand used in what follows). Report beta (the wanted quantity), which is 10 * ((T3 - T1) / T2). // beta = 0.7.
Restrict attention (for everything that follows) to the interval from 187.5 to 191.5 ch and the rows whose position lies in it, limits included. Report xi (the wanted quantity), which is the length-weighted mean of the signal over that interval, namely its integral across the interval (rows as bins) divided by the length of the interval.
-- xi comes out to 3.6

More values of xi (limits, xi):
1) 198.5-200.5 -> 3.3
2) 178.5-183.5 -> 5.8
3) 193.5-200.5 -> 2.9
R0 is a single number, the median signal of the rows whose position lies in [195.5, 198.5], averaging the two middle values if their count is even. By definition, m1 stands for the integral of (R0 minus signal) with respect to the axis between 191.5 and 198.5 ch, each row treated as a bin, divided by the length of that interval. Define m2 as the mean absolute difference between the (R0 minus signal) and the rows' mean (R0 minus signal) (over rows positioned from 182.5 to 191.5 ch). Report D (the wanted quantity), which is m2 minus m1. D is 0.6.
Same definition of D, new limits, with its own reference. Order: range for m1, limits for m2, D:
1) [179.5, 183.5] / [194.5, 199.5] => 3.1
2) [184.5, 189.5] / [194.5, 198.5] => 1.6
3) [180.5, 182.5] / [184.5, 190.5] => 3.3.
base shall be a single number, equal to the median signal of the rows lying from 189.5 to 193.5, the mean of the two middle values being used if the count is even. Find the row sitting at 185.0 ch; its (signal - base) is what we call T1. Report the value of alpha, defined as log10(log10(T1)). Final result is -0.61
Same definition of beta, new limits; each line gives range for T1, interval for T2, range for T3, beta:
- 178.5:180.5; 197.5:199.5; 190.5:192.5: -9.4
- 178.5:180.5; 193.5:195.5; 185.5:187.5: -6.1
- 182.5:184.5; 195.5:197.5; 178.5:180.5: 2.7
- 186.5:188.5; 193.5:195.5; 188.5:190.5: -1.9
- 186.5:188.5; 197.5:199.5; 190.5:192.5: -3.2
